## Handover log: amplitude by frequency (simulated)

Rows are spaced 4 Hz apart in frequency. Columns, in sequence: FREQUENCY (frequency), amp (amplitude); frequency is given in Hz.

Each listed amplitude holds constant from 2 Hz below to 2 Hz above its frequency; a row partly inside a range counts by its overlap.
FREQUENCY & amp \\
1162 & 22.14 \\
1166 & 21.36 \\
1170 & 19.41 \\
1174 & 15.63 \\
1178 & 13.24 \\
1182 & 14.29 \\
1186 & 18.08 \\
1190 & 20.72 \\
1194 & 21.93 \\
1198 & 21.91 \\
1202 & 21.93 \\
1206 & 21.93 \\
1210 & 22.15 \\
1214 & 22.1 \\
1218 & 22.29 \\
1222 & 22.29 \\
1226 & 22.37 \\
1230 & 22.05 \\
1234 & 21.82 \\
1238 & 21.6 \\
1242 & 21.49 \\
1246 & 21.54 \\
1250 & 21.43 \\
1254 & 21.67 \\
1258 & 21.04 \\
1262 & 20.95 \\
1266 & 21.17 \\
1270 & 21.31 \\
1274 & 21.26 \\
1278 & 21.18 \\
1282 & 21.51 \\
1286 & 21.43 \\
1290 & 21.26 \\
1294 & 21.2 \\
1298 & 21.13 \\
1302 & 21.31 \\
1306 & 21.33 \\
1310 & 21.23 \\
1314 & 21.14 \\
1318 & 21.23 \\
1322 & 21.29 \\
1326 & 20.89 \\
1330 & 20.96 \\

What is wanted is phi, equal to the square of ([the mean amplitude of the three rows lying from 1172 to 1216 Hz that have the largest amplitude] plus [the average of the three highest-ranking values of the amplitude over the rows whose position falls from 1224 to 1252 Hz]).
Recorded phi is 1948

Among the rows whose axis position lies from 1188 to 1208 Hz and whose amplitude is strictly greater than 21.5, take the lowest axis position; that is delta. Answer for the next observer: 1194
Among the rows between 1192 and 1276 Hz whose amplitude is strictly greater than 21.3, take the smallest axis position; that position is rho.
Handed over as 1194 Hz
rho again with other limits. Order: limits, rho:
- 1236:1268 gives 1238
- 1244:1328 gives 1246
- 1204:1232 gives 1206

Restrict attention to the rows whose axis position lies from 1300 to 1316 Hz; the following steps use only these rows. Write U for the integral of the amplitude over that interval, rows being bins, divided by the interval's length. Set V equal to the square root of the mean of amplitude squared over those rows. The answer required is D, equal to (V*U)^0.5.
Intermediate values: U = 21.3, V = 21.3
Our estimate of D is 21.3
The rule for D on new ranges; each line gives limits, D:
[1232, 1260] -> 21.5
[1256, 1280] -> 21.2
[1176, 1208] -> 19.4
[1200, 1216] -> 22.0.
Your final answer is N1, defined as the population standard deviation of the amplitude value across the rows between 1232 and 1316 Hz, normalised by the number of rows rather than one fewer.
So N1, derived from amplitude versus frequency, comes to 0.21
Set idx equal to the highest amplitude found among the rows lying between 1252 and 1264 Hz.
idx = 21.67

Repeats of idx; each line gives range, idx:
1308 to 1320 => 21.23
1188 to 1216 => 22.15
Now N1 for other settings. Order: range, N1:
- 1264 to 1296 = 0.11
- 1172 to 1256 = 2.71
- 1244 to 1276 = 0.23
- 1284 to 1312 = 0.09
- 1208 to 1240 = 0.24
